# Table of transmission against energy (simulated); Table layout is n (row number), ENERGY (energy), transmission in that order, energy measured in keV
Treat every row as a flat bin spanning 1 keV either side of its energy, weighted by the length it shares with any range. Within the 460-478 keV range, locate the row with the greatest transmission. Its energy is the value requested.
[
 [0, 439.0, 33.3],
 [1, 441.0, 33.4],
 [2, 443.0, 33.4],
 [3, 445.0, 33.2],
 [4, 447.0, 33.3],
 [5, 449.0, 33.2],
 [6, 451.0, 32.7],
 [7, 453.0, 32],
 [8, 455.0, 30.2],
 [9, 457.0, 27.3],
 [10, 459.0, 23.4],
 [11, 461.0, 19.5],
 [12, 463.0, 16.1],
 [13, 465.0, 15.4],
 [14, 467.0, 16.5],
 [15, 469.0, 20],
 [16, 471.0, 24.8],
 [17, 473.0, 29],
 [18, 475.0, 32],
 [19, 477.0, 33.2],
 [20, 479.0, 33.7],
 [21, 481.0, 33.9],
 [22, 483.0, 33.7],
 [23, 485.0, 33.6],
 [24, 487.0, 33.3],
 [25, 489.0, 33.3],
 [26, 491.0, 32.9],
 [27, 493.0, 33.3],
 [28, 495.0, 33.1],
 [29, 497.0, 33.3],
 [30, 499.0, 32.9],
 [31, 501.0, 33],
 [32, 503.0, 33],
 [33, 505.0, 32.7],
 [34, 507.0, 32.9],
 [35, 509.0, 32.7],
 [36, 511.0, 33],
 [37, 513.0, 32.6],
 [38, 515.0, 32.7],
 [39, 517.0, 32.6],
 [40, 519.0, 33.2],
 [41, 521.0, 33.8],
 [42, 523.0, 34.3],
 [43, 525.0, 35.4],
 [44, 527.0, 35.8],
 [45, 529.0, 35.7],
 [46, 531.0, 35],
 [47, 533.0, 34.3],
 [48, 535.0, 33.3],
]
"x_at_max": 477.0 keV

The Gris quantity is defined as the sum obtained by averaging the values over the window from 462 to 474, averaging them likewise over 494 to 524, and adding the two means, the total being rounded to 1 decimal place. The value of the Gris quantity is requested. 53.4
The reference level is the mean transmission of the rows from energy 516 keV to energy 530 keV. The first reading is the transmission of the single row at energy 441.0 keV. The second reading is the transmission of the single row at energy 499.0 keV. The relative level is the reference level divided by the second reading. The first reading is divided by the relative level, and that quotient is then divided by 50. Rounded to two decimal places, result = 0.64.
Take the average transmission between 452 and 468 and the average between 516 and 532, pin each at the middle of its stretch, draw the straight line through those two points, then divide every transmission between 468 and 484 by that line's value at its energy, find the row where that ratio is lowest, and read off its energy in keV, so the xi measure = 469.0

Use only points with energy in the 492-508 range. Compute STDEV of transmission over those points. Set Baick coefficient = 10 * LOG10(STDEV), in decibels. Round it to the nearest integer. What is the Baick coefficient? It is -7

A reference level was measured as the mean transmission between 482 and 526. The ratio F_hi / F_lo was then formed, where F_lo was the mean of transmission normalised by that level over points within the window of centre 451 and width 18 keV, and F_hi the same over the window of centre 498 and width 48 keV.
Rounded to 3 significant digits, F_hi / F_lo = 1.07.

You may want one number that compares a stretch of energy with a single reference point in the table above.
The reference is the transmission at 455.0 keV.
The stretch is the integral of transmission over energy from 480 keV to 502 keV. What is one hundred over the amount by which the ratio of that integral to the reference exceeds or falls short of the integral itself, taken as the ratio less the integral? -0.141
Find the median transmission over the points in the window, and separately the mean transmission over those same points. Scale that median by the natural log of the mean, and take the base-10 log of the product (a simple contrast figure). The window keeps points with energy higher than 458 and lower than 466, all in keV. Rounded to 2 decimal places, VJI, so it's 1.72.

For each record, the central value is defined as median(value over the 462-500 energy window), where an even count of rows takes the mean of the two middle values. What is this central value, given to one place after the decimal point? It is 33.1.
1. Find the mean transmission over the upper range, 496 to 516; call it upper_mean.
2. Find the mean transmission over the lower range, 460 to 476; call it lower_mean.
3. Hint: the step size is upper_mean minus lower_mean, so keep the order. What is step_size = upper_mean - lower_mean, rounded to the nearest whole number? 11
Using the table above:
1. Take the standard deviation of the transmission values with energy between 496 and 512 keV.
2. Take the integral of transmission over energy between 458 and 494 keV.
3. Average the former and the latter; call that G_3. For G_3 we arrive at 498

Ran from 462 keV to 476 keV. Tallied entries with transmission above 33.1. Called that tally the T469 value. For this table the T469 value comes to 0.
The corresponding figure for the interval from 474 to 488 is 6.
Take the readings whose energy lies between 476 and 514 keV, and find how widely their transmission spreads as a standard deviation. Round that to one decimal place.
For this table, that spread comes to 0.4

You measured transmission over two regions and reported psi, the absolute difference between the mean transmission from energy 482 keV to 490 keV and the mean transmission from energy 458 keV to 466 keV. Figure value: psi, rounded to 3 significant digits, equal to 14.9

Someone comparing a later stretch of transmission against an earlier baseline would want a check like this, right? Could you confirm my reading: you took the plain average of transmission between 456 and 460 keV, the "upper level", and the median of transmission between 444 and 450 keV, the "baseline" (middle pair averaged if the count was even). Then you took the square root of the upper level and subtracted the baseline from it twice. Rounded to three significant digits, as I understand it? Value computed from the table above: -61.4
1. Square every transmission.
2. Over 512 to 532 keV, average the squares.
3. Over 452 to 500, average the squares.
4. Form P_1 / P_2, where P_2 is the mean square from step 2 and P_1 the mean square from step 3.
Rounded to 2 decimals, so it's 0.74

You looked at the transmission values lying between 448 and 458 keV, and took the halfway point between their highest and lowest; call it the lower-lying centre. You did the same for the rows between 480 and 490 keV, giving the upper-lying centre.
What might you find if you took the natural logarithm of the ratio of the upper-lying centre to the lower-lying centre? 0.11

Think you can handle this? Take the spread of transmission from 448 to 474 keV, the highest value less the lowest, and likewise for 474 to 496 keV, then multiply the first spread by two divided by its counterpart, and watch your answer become 19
